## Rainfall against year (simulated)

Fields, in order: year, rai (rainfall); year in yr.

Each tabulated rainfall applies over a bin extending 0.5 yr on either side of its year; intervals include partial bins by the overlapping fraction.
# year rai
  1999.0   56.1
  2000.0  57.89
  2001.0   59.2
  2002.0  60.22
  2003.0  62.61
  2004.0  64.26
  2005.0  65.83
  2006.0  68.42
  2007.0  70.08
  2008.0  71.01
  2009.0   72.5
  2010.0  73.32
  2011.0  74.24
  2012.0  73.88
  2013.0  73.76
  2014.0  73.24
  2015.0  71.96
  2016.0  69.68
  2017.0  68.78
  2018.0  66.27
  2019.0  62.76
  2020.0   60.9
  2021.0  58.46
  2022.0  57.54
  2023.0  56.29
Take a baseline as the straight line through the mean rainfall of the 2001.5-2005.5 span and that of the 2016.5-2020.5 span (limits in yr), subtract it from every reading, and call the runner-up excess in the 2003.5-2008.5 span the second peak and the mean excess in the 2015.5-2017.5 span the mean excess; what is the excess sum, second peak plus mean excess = 11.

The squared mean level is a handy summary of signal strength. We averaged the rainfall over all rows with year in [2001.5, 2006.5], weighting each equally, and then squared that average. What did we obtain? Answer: 4130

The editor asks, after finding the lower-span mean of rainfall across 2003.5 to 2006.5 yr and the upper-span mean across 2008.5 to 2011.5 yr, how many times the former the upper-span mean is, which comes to 1.11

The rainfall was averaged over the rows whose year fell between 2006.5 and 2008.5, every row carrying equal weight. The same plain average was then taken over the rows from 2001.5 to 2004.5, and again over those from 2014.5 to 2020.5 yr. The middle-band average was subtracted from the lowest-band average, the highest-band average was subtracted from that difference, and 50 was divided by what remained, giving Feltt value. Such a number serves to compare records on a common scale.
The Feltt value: -0.67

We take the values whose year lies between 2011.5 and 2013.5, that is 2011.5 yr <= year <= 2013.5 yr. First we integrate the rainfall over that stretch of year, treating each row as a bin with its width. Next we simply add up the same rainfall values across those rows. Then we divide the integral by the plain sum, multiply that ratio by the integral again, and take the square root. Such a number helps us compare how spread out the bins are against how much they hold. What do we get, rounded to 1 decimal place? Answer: 12.2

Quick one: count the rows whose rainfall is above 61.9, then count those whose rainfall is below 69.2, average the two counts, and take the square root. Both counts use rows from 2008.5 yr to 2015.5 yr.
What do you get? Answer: 1.87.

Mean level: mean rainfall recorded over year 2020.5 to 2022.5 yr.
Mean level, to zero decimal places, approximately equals 58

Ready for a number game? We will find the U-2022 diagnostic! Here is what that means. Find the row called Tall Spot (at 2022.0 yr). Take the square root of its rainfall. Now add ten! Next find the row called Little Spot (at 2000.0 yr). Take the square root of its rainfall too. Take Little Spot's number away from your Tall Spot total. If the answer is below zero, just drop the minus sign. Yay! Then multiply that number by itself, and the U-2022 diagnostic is 99.5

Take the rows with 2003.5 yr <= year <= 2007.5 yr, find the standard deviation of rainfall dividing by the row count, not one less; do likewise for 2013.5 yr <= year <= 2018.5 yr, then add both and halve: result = 2.35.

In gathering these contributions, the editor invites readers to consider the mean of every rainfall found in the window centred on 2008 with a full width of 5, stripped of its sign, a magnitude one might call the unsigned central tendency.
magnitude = 71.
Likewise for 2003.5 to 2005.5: 65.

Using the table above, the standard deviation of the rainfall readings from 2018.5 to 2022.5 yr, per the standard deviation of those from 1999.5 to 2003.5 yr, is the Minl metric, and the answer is 1.2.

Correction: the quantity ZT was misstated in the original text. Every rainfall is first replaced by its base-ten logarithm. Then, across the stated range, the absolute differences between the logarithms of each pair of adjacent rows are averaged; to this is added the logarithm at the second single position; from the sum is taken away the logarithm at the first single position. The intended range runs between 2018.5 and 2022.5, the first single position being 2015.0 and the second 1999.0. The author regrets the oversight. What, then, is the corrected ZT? -0.10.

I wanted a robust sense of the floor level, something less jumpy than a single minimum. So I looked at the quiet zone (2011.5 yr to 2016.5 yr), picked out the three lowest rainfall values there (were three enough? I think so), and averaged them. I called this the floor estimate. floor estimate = 72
